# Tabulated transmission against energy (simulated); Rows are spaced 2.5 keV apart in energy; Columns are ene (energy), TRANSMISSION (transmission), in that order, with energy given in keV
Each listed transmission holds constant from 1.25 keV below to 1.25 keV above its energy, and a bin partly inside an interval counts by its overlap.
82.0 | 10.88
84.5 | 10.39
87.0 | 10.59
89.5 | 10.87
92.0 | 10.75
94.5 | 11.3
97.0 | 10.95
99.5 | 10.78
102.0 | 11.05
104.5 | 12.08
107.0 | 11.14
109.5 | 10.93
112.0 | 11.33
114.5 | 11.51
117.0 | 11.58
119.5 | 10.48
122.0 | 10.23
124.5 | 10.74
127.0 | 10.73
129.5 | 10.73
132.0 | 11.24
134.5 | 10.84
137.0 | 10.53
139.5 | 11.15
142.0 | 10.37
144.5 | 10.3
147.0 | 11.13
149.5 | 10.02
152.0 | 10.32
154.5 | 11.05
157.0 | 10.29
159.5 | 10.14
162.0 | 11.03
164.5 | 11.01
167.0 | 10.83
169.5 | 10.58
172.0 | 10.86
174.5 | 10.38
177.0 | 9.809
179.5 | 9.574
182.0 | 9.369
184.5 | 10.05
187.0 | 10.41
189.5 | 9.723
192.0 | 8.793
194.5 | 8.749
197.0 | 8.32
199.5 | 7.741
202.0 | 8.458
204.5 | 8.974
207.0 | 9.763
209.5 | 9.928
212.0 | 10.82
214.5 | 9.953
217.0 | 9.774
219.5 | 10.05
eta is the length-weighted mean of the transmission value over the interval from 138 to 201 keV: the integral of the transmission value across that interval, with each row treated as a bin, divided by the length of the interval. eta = 10.1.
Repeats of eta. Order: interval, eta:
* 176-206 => 9.2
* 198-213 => 9.2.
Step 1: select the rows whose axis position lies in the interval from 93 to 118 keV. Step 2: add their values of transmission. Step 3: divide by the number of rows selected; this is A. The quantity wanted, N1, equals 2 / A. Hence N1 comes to 0.178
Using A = 11.3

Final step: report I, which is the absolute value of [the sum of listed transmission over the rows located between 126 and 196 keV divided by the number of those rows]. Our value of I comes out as 10.4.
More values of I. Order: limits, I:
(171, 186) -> 10.0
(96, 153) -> 10.9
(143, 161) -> 10.5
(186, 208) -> 9.0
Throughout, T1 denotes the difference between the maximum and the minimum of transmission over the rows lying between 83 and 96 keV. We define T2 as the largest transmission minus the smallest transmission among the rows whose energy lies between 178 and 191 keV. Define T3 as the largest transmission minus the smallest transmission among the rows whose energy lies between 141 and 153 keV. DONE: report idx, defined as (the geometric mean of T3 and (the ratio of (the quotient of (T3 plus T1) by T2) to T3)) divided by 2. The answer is 0.70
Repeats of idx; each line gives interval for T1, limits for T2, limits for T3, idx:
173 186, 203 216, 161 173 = 0.44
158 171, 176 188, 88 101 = 0.59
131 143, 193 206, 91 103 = 0.54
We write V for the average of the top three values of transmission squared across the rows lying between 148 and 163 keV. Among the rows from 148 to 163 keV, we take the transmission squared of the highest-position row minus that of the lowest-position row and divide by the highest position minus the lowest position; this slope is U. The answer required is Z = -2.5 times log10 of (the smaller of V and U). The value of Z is -0.58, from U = 1.7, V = 117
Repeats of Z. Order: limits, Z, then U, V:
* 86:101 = 1.22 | 0.3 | 122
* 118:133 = -0.30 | 1.3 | 119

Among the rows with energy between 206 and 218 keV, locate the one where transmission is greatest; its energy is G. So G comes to 212.0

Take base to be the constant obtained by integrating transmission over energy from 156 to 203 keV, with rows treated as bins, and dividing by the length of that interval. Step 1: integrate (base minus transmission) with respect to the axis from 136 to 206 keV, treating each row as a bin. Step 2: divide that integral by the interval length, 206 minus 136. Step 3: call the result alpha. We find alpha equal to -0.2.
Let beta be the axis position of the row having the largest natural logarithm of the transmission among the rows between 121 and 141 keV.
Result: 132.0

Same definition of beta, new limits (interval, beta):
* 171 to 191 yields 172.0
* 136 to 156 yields 139.5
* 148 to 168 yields 154.5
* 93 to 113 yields 104.5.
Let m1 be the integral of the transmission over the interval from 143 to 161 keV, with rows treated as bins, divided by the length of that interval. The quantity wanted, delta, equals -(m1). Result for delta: -10.5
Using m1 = 10.5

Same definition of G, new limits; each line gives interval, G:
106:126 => 117.0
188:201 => 189.5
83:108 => 104.5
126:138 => 132.0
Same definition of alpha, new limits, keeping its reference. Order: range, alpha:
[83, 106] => -1.2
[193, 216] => 0.6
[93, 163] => -1.1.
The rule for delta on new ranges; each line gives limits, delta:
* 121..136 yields -10.8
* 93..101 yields -11.0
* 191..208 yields -8.7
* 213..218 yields -9.9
